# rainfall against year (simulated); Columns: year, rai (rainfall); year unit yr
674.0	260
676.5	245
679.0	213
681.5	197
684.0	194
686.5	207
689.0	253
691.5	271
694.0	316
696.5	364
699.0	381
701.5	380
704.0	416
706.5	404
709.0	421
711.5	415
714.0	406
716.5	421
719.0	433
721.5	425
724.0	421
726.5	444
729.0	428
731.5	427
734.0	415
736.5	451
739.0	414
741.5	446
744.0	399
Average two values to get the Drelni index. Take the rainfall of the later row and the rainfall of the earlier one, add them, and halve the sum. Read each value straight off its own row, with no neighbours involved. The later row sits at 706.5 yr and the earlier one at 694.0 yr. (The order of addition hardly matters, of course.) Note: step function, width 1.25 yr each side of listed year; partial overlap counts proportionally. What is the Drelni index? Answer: 360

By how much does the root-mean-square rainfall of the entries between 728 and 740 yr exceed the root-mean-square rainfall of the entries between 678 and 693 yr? 203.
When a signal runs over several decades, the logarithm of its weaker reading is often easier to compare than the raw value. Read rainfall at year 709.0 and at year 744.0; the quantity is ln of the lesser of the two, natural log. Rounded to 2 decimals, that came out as 5.99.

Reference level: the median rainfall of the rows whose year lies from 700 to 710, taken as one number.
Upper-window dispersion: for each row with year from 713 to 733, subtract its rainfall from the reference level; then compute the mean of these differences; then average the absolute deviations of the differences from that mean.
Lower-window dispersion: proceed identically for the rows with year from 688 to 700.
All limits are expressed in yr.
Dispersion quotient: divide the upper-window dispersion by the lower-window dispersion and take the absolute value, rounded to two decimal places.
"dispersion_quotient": 0.17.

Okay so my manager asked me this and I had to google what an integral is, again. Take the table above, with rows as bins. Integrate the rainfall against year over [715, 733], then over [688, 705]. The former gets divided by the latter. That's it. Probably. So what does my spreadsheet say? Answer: 1.3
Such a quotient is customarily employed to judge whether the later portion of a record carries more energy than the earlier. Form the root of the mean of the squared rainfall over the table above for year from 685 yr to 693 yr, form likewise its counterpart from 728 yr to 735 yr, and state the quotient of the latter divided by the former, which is 1.7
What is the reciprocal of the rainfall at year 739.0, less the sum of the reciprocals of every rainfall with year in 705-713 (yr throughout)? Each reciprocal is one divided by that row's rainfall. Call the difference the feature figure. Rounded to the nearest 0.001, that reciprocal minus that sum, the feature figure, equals -0.005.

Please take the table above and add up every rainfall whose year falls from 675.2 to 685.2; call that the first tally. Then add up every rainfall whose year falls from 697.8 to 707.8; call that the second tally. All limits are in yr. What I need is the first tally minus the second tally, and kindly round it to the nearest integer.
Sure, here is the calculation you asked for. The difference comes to -732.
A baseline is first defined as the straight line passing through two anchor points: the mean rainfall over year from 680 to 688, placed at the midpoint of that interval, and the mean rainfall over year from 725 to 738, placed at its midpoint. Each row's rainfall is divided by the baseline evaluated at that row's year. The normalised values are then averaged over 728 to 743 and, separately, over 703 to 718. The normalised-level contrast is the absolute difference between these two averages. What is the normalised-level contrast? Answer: 0.31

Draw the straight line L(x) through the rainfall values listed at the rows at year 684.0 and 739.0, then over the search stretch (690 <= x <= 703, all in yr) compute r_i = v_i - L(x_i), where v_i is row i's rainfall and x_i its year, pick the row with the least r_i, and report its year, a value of 691.5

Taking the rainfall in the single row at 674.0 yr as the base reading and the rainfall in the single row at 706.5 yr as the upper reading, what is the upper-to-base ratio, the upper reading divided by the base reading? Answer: 1.55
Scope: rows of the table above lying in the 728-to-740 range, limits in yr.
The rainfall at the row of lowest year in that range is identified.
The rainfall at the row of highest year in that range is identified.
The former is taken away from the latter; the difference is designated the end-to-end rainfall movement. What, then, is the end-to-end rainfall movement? -14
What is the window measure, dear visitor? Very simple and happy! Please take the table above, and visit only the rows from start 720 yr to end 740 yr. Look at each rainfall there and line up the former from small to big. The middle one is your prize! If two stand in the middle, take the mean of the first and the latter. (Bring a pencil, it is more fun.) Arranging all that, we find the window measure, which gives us 426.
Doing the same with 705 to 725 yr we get 421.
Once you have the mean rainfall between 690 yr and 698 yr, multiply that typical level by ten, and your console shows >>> 3170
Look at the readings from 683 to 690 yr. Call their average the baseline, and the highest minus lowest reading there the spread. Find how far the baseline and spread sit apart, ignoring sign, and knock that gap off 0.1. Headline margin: -159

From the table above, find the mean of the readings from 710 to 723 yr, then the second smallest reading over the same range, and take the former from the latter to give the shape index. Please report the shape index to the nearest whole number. -5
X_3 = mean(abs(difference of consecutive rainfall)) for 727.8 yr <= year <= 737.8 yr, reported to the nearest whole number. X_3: 16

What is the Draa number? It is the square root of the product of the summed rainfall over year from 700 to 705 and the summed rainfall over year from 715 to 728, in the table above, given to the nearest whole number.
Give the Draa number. 1306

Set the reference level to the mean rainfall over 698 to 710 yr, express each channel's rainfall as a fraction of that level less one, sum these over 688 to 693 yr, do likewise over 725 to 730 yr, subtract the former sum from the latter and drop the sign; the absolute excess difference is 0.87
